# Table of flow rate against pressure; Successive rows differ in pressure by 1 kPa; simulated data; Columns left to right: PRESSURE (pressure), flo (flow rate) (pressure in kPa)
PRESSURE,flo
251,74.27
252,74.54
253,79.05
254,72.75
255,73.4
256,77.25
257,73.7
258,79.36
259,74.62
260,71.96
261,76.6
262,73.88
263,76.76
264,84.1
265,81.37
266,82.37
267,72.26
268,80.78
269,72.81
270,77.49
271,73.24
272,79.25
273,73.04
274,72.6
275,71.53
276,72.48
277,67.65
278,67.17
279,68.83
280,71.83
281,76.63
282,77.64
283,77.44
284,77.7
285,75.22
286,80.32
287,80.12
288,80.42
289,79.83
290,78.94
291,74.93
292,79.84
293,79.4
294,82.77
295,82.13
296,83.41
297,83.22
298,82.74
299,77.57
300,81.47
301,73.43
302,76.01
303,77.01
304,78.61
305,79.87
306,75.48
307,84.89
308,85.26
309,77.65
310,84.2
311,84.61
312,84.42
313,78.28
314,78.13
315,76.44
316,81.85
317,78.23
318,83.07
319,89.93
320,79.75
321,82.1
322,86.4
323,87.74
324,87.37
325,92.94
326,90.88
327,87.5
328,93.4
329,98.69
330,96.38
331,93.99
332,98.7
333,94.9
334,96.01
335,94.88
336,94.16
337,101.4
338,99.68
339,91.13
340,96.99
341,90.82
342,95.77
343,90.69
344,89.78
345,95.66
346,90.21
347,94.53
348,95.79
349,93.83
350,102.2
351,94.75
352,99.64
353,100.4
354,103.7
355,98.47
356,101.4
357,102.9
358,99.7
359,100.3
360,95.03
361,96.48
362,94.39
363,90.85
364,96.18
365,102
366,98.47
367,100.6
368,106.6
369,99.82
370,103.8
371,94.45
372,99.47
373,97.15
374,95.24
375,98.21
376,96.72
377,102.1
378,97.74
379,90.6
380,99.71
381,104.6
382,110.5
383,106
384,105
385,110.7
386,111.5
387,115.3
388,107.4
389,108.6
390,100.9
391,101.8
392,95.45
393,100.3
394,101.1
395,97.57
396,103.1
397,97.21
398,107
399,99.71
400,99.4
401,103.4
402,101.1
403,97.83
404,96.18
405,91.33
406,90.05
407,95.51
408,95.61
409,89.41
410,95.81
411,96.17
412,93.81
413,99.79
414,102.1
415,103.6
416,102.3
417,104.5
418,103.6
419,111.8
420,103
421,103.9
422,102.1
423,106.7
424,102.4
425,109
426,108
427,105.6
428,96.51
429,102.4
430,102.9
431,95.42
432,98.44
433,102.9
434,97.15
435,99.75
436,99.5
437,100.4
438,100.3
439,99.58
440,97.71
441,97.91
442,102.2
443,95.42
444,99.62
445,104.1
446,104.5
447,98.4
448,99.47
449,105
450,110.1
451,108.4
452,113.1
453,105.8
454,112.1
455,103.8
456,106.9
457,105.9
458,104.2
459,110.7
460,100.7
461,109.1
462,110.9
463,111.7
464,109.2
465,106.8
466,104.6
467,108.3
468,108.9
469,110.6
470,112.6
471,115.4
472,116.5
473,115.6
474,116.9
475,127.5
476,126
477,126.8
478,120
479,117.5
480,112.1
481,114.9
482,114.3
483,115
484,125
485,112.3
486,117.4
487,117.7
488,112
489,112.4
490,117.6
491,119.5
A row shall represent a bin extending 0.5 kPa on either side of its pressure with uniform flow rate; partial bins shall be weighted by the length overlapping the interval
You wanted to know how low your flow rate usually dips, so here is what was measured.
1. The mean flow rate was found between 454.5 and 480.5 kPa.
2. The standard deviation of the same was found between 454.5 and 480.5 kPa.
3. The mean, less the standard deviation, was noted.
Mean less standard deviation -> 105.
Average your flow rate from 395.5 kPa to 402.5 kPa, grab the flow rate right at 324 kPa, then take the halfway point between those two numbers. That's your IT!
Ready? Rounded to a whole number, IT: 94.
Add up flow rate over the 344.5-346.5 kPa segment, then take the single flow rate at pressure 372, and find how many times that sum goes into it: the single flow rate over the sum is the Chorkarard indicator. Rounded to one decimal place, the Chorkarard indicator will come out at 0.5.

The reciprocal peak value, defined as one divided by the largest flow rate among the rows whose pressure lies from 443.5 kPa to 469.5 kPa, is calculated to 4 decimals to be 0.0088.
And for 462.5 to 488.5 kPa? 0.0078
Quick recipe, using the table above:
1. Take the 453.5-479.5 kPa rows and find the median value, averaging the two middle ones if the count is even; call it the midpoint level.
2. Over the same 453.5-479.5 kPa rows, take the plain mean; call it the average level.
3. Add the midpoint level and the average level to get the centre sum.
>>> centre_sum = 223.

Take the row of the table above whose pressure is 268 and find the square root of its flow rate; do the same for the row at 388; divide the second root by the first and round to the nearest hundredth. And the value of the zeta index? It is 1.15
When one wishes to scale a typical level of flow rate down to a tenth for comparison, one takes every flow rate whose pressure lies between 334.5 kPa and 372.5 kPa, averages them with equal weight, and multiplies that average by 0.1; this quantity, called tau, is 9.7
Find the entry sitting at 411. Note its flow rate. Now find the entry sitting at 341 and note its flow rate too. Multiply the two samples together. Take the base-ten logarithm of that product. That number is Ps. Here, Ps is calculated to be 3.94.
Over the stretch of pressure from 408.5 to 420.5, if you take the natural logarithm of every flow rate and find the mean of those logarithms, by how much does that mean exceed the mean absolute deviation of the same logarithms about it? 4.56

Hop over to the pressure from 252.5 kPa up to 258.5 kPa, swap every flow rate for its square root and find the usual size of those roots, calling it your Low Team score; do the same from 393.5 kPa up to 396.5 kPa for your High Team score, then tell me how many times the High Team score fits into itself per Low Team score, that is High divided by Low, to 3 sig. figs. 1.15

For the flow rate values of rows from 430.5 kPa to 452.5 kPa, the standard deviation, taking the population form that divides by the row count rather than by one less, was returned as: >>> 4.50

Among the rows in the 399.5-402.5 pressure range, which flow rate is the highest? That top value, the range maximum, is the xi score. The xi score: 103.4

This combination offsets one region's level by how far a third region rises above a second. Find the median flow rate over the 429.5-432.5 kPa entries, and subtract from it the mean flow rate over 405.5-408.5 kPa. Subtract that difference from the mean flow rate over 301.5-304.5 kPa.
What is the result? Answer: 72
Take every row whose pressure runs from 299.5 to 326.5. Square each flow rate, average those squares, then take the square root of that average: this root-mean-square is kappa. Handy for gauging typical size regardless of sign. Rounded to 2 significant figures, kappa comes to 82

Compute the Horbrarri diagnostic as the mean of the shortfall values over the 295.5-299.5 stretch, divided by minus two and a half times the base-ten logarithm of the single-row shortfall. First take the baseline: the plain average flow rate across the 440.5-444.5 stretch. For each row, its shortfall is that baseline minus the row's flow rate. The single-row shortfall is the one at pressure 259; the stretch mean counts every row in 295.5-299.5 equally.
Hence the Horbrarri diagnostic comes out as -4.9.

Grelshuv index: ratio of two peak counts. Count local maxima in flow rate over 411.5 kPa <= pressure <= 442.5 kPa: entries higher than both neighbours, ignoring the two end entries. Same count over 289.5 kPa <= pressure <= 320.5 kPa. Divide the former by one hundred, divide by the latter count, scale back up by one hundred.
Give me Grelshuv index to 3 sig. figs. 1.11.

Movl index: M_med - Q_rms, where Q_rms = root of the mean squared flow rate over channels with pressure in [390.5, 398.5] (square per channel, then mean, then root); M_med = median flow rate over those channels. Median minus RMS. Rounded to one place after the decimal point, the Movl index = 0.2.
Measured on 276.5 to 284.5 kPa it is 1.0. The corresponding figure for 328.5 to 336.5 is -0.5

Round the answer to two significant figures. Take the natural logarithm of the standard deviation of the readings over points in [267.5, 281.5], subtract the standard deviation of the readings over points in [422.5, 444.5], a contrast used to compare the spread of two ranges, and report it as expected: -2.4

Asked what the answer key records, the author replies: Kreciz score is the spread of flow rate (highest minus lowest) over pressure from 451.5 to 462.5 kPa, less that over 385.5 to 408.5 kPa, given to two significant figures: -13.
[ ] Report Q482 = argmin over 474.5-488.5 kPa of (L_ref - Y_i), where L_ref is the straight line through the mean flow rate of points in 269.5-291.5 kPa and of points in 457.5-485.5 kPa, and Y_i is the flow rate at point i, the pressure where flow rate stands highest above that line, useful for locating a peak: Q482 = 475 kPa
